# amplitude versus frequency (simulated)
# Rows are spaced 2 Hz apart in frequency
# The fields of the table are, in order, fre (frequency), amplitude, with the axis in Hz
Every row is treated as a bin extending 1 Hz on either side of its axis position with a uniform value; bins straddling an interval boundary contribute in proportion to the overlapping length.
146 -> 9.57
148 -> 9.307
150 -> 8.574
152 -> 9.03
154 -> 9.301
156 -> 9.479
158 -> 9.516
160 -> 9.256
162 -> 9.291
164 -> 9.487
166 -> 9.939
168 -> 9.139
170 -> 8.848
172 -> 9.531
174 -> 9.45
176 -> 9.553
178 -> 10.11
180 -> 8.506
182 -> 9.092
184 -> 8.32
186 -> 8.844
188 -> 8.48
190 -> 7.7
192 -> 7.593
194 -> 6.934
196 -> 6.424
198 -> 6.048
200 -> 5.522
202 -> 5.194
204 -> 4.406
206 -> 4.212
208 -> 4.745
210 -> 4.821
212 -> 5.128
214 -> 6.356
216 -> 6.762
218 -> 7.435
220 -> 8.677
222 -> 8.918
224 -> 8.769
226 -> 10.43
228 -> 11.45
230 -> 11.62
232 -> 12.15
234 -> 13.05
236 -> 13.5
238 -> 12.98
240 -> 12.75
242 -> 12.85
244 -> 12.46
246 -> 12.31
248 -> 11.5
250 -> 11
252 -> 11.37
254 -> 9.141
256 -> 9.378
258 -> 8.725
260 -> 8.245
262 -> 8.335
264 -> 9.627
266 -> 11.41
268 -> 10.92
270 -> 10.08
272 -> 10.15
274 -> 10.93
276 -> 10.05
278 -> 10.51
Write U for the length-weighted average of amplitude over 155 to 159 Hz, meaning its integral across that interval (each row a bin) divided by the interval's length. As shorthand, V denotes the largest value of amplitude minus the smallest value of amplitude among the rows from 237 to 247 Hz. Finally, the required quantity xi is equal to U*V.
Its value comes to 6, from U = 9.5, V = 0.7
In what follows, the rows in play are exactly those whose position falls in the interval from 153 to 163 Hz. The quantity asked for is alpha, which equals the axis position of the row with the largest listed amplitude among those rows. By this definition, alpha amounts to 158 Hz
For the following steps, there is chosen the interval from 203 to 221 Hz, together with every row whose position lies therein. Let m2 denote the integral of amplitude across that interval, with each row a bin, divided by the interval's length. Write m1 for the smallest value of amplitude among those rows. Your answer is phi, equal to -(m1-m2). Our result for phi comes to 1.6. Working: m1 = 4.212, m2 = 5.8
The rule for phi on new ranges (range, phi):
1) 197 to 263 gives 4.9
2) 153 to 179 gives 0.6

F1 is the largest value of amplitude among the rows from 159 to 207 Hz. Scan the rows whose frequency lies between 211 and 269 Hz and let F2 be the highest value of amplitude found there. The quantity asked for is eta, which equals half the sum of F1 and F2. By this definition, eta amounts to 11.8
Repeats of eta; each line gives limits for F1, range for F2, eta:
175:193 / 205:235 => 11.6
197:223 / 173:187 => 9.5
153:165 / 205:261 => 11.5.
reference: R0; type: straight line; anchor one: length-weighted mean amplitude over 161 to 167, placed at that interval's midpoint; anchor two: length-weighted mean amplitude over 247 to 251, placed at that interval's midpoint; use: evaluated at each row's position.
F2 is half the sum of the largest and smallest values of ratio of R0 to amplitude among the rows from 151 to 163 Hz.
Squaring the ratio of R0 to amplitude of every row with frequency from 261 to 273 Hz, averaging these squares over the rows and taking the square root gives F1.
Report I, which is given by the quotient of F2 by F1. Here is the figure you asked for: 0.87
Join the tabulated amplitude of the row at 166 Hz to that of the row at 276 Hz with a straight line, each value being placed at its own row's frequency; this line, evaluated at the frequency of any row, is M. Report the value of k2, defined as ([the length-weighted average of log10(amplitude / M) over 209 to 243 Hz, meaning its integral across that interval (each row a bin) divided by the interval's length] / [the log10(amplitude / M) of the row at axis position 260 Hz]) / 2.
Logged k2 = 0.2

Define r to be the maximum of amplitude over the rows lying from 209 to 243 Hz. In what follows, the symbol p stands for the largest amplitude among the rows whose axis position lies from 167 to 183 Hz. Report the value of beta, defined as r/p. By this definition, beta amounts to 1.34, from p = 10.11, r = 13.5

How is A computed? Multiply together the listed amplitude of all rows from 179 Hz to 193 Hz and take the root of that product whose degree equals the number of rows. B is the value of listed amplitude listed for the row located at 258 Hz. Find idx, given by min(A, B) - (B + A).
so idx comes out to -8.7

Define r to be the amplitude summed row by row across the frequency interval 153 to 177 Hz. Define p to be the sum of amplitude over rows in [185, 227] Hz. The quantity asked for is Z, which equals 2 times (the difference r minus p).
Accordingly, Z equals -61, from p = 143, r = 113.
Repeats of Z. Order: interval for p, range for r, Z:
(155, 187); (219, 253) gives 95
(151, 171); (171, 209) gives 95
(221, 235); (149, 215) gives 365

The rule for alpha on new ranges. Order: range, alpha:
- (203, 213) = 212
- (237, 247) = 238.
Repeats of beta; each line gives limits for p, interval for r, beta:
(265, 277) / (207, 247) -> 1.18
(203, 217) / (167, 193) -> 1.50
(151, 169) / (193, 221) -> 0.87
